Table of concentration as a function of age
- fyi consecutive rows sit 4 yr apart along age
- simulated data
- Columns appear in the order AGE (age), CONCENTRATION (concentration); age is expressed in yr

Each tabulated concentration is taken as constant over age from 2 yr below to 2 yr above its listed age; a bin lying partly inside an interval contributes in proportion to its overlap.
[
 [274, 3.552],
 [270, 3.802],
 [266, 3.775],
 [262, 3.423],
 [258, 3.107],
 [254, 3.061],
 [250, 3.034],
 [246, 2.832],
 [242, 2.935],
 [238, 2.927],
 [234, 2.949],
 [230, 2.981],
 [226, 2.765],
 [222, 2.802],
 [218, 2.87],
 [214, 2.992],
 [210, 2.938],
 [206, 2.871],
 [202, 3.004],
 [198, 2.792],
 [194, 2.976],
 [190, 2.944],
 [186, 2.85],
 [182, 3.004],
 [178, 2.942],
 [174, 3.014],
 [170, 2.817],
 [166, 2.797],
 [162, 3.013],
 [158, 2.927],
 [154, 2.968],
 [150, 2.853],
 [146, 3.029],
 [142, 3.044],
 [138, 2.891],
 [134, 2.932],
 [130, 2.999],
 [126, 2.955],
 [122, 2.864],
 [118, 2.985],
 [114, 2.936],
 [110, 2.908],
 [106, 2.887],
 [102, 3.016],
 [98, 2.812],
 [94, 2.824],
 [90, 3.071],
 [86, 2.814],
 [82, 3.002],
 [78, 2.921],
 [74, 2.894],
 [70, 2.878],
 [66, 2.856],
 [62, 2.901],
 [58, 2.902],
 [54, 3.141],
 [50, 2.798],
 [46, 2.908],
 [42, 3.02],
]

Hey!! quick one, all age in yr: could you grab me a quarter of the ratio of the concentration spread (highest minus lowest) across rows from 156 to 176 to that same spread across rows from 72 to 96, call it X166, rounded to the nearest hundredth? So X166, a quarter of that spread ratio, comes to 0.21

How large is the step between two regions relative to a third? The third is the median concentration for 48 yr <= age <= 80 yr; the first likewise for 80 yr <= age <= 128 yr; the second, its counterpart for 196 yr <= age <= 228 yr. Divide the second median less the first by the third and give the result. -0.018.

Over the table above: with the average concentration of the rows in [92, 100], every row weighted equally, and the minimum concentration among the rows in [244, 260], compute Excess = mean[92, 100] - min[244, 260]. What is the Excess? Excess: -0.01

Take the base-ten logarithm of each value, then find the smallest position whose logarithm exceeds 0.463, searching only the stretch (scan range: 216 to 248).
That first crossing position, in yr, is 230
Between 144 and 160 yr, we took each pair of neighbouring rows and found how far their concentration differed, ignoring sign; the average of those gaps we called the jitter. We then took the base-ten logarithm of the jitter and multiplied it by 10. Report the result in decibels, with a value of -9.6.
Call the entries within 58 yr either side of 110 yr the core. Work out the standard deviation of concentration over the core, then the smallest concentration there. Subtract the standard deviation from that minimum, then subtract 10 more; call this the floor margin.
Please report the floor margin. -7.29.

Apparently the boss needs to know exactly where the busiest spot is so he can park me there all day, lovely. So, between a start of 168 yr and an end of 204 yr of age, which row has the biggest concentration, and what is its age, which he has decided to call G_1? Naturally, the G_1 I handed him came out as 174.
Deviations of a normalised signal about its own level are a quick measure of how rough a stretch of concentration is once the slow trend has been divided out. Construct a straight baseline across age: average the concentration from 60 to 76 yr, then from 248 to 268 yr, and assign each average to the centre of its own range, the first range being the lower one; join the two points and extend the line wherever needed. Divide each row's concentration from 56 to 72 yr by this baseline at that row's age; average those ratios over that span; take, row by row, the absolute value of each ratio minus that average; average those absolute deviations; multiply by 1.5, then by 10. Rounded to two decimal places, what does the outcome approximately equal 0.13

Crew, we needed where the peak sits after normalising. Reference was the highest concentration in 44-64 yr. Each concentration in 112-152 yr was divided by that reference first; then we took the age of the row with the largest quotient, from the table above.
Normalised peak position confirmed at 142 yr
